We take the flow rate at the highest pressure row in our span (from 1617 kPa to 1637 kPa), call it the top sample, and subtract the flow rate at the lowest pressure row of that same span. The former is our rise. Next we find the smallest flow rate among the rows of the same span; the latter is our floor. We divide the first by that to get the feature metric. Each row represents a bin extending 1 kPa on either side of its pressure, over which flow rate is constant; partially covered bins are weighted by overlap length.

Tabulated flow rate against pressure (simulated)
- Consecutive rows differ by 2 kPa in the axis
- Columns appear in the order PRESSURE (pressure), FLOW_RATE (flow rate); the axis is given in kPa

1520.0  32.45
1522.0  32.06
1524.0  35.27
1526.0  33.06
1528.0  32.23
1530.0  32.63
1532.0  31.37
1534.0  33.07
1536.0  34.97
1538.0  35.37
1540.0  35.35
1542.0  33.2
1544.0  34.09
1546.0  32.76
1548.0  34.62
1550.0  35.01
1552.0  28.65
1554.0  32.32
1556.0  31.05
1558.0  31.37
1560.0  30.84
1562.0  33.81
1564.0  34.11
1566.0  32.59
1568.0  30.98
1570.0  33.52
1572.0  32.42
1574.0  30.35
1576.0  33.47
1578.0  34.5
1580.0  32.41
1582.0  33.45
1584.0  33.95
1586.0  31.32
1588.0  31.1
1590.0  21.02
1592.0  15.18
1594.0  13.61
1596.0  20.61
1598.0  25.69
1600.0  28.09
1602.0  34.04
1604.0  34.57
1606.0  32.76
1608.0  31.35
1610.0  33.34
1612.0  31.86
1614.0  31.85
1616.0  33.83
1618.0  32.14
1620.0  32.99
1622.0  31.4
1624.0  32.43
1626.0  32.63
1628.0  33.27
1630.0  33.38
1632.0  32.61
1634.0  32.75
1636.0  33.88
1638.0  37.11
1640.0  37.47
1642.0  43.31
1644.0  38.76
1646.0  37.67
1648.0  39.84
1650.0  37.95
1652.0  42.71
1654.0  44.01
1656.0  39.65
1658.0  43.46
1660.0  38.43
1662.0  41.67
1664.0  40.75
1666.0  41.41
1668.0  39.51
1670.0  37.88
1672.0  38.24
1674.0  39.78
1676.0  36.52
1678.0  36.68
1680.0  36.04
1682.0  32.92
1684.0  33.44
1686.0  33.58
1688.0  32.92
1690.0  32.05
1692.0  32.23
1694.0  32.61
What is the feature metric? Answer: 0.06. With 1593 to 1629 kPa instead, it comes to 1.44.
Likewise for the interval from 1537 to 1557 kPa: -0.15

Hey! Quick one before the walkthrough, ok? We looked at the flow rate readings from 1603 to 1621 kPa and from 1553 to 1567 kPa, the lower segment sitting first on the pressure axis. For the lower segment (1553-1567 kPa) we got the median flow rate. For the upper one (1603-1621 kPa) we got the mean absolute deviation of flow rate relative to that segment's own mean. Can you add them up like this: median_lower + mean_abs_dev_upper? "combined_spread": 33.2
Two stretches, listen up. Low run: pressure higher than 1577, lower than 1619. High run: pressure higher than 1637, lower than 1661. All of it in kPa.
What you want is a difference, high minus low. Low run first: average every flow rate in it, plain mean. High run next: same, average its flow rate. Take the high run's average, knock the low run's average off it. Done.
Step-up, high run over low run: 10.7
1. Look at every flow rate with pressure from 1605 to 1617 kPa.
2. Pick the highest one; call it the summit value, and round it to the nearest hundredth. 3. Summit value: 33.83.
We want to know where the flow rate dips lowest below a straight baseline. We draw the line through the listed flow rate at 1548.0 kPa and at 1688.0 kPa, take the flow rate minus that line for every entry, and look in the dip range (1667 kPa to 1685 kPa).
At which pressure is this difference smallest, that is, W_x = 1682.0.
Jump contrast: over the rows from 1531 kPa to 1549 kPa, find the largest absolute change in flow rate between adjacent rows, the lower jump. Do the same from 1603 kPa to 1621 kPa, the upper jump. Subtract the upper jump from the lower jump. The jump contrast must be 0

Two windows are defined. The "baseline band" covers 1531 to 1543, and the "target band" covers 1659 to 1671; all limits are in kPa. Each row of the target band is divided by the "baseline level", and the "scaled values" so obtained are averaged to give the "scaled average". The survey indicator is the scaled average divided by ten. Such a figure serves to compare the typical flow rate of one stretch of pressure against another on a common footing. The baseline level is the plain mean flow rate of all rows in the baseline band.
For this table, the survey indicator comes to 0.118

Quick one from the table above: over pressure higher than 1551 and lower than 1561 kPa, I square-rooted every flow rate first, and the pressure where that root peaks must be 1554.0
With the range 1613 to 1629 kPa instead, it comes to 1616.0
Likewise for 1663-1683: 1666.0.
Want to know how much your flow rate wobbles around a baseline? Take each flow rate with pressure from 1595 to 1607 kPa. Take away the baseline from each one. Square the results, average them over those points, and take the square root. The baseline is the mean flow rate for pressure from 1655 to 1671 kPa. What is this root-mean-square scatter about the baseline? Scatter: 12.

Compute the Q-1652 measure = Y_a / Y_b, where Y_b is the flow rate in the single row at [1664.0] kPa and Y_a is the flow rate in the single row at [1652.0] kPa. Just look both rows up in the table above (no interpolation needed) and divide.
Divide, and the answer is 1.05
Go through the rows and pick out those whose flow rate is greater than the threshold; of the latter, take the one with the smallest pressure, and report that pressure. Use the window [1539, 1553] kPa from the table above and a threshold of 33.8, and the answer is 1540.0 kPa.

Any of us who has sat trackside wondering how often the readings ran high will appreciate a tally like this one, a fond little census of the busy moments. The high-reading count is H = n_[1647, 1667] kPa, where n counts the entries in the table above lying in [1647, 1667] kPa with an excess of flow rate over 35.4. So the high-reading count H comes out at 10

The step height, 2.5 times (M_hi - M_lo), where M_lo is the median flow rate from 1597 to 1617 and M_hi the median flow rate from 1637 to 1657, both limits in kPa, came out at 17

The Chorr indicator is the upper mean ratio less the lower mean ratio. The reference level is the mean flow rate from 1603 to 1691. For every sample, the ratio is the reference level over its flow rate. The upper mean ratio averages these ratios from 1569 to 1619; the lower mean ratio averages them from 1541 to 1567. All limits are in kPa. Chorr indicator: 0.18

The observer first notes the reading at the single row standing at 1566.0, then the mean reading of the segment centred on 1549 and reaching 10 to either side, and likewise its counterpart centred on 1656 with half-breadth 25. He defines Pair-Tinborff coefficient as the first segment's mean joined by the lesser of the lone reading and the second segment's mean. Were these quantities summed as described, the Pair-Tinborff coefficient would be 65.4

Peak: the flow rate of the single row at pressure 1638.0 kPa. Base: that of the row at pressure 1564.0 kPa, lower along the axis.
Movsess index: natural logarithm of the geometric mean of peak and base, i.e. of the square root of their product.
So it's 3.57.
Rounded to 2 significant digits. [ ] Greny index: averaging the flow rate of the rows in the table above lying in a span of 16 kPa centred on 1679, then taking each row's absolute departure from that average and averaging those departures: 1.9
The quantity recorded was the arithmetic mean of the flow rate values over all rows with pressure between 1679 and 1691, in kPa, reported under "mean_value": 33.5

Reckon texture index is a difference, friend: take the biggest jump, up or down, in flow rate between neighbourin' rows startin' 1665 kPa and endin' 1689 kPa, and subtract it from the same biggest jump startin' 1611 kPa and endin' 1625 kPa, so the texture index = -1.3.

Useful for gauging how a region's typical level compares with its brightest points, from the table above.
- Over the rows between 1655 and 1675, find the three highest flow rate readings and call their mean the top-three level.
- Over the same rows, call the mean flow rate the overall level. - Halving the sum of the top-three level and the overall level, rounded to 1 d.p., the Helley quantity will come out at 41.1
